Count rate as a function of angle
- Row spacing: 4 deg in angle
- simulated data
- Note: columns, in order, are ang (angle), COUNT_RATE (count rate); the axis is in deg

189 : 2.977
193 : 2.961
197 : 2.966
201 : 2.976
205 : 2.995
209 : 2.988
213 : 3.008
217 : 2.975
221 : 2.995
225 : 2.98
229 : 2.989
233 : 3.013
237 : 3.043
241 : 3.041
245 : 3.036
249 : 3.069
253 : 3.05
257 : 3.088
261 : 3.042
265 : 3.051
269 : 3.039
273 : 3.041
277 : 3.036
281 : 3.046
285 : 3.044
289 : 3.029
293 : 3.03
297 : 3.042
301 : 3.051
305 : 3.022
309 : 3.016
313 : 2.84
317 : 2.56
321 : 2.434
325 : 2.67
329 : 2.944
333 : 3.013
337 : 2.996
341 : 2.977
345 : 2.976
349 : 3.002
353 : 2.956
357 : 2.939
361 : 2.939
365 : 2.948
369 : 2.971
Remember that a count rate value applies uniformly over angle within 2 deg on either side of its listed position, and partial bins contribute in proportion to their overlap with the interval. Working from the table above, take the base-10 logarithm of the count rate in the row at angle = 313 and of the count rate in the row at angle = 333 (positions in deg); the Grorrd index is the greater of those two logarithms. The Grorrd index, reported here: 0.479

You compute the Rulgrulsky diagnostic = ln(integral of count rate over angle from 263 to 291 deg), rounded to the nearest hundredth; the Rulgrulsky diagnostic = 4.44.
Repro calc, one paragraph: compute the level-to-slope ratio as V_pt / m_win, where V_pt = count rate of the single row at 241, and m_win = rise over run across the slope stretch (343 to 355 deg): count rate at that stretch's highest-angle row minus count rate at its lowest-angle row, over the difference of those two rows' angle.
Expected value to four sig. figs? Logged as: -1216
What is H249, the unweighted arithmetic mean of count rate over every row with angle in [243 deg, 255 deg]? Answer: 3.05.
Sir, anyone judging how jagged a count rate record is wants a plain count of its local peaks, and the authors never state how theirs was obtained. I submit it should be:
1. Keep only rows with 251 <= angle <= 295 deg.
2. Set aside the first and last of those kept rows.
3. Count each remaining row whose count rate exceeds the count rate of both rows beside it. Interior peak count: 4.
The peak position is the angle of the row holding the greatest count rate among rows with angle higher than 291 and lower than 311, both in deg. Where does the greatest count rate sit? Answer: 301 deg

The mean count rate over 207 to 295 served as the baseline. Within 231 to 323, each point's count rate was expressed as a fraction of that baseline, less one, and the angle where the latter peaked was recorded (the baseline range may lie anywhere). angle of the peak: 257 deg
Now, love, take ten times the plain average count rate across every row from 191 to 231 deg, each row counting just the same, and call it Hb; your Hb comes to 29.8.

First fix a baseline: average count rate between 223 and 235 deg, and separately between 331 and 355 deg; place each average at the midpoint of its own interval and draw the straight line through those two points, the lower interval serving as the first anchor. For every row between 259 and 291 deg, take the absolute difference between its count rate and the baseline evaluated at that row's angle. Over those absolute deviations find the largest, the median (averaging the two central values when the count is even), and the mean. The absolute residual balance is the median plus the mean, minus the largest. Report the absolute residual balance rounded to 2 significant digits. 0.041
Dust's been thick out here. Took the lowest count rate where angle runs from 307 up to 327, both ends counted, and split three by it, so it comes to 1.23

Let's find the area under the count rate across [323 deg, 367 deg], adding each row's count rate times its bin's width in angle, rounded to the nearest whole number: 129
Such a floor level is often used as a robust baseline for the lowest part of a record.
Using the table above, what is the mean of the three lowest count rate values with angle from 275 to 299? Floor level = 3.03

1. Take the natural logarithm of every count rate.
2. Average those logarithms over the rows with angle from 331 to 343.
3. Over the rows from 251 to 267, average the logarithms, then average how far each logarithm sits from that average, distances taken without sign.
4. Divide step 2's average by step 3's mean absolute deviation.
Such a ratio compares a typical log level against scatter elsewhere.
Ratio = 222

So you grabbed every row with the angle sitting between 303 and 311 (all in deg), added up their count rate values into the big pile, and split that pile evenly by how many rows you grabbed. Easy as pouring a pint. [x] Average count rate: 3.02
